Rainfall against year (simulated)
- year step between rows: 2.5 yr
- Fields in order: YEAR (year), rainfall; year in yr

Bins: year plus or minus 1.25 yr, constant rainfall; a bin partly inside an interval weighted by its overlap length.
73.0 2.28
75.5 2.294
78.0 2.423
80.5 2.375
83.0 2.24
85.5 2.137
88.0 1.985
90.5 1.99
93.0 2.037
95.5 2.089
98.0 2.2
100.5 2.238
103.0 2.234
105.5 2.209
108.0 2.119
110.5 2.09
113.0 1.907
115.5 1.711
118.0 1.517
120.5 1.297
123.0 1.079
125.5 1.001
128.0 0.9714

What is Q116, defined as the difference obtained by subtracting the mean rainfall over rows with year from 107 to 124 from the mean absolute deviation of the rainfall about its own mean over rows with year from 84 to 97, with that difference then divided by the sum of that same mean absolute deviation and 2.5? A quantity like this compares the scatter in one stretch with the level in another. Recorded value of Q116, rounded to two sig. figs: -0.64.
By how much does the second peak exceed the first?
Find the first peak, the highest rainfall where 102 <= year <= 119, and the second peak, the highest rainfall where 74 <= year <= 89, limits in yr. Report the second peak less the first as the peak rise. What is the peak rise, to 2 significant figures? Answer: 0.19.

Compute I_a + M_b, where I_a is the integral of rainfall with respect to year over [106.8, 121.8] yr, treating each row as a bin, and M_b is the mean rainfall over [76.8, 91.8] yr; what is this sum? 29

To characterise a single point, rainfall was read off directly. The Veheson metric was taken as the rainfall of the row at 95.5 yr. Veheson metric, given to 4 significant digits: 2.089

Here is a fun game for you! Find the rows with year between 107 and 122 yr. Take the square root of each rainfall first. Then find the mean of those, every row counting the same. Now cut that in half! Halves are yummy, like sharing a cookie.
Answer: 0.66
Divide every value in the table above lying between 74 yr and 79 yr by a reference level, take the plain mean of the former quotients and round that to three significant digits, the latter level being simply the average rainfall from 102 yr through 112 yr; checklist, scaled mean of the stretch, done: 1.09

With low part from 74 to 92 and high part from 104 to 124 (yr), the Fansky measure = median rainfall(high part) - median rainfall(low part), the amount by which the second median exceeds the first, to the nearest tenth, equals -0.4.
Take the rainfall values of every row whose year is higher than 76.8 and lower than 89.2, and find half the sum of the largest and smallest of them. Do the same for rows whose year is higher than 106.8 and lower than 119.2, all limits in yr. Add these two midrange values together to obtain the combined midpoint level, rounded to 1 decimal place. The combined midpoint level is 4.0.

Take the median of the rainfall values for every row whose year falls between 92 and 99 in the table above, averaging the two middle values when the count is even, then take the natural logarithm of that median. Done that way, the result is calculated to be 0.74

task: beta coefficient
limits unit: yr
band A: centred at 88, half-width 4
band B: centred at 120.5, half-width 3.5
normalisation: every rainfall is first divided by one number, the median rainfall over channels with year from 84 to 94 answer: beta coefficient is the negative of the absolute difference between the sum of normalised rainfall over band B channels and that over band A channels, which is -1.1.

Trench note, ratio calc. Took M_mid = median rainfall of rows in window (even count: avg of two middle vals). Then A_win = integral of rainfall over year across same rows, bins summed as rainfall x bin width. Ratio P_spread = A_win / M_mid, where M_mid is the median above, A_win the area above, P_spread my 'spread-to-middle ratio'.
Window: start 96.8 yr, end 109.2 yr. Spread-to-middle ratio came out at 12.4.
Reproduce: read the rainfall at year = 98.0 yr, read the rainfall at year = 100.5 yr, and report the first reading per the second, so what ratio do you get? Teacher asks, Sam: 1.0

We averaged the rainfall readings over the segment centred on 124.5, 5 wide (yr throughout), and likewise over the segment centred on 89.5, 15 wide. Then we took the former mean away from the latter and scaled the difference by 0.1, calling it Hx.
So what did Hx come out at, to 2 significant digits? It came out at 0.10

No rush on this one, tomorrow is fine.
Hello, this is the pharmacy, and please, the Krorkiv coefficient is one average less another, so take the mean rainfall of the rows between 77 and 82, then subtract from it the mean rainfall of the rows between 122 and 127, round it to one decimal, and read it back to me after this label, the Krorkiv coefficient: 1.4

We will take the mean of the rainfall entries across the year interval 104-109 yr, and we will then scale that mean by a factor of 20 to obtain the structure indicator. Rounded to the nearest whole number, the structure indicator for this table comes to 43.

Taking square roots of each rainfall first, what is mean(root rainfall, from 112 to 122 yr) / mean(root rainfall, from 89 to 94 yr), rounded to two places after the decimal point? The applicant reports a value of 0.89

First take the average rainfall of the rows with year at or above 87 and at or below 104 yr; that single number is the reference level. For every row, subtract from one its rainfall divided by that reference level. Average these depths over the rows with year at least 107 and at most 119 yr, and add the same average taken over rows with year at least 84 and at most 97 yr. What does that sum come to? 0.14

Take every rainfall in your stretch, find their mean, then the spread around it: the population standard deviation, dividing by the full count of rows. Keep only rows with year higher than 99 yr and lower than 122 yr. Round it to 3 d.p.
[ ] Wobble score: 0.324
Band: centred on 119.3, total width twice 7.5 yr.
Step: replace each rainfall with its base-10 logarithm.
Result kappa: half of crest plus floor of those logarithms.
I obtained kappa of 0.14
